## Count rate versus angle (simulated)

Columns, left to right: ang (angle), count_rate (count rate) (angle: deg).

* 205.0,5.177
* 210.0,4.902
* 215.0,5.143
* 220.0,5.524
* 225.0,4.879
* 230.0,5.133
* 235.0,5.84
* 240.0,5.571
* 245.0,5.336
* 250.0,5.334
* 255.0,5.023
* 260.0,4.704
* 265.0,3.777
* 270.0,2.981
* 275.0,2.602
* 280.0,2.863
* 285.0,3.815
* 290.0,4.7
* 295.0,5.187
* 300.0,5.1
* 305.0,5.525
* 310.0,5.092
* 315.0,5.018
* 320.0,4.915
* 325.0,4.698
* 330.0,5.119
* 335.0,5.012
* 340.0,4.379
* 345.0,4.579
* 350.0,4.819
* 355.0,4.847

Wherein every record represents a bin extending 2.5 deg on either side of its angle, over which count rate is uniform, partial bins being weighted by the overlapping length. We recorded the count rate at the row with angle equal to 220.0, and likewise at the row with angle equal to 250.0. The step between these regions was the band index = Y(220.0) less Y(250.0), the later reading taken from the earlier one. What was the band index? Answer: 0.2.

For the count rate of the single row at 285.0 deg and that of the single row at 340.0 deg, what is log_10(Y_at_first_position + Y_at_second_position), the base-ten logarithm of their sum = 0.91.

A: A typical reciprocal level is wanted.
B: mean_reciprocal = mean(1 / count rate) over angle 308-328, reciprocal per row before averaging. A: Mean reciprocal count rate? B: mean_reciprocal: 0.203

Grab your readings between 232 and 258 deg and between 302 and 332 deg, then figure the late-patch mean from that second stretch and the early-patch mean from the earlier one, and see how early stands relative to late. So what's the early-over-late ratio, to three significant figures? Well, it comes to 1.07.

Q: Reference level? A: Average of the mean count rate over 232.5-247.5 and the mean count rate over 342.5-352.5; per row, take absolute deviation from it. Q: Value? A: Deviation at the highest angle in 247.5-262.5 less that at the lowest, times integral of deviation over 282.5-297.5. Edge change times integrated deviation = 2.2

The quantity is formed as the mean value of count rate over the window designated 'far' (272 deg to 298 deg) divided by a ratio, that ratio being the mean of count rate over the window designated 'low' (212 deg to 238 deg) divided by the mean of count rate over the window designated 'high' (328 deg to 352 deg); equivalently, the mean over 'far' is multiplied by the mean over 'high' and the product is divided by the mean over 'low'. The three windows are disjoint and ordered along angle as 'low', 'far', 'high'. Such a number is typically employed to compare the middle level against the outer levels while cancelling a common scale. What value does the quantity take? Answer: 3.46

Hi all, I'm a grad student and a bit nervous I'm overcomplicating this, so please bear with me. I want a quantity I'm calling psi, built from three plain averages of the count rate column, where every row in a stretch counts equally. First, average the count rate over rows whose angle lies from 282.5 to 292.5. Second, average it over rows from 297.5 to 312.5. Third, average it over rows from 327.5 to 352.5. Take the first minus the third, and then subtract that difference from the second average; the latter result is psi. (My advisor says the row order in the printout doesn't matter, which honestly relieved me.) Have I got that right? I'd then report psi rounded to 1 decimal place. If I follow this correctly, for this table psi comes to 5.8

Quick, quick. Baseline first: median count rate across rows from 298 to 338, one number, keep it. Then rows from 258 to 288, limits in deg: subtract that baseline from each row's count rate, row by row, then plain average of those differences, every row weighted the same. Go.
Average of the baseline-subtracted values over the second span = -1.6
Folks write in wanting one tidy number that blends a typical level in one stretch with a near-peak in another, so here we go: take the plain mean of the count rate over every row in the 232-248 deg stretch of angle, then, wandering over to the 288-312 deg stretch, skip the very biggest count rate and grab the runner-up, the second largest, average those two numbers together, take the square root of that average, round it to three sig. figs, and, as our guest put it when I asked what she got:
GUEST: 2.32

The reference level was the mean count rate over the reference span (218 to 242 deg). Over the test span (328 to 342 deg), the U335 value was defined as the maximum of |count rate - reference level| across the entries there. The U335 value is 1.0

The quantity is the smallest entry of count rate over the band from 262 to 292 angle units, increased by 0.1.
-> 2.7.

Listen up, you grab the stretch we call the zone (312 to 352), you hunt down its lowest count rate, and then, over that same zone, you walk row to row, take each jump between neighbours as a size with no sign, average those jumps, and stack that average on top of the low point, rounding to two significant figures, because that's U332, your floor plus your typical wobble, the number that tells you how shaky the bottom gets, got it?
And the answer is 4.7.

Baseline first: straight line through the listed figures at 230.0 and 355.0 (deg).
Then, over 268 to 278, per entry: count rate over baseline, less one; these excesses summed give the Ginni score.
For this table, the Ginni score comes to -0.89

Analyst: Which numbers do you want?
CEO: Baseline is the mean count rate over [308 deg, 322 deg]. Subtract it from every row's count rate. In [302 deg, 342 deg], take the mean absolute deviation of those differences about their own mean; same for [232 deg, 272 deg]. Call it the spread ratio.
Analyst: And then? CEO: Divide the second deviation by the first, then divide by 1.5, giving 2.2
